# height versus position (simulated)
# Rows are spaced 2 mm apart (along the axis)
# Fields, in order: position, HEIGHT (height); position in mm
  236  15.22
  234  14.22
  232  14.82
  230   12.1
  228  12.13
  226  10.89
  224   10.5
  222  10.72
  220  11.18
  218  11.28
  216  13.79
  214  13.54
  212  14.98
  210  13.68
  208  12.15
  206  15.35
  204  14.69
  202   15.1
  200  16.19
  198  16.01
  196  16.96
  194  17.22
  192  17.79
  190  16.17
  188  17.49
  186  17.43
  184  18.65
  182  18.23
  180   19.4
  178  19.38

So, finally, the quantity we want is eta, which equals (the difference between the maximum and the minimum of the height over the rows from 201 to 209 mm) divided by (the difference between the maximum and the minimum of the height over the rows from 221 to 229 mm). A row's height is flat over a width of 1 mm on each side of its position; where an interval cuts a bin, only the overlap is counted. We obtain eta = 2.0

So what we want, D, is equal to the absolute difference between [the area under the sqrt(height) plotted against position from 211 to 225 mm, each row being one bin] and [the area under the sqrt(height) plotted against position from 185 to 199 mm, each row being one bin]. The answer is 8.8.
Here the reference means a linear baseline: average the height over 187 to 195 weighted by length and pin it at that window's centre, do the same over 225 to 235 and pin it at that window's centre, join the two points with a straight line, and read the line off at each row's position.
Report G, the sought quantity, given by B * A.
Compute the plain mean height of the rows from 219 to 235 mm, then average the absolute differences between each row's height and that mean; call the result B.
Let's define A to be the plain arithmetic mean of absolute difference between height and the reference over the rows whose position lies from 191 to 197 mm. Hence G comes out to 0.6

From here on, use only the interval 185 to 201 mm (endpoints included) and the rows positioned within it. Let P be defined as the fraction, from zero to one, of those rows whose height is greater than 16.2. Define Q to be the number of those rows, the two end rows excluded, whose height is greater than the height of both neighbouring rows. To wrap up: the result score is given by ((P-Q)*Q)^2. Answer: 7.6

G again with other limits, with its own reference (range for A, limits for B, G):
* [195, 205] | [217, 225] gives 0.2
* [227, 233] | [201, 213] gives 1.2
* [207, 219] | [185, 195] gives 0.6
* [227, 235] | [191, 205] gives 1.3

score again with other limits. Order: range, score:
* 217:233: 1.0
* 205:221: 16.0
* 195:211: 14.1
